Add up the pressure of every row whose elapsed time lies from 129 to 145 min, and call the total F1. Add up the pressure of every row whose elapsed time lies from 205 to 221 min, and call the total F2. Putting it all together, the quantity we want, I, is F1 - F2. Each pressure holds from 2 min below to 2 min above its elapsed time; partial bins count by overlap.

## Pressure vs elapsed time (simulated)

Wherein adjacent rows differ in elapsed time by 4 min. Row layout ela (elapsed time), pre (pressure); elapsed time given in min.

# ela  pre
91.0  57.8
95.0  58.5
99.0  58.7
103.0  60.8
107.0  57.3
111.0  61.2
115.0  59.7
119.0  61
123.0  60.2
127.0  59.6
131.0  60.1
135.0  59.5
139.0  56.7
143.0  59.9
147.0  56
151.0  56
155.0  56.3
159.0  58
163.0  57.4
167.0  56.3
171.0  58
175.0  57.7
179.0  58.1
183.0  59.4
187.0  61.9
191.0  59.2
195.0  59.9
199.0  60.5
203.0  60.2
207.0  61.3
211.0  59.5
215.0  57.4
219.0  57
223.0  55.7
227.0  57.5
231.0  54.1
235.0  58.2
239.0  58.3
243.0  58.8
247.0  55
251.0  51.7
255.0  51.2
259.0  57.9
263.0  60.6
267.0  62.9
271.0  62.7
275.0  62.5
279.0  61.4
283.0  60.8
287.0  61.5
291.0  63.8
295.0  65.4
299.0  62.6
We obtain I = 1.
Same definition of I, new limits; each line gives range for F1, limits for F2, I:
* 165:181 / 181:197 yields -10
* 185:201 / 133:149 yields 9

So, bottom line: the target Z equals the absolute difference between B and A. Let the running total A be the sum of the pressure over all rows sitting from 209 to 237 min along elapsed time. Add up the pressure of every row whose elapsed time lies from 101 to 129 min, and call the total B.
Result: 20.4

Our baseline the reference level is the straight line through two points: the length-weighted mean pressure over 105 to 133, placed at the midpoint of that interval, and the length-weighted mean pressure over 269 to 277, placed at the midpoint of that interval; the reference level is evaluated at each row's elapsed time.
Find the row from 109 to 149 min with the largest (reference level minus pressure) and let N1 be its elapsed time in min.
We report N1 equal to 147.0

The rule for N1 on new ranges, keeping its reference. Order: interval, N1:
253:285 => 255.0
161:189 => 167.0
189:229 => 223.0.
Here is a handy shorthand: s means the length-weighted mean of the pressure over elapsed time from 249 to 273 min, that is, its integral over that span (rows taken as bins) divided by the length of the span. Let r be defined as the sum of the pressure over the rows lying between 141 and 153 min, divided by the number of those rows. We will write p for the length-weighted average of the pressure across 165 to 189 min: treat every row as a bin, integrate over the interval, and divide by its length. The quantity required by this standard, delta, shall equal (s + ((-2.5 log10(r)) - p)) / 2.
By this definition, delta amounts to -2.6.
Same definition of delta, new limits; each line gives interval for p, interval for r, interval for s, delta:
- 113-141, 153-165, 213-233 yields -3.8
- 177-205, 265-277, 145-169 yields -3.9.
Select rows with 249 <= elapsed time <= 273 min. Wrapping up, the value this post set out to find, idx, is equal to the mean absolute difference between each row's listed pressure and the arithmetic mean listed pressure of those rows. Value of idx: 4.3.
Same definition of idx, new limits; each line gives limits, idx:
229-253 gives 2.4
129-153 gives 1.8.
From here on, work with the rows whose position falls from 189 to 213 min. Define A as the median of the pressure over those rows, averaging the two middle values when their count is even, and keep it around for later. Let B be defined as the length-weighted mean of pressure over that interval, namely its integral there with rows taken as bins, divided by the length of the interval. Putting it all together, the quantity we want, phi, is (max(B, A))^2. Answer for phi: 3612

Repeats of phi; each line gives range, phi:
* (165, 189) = 3430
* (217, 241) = 3278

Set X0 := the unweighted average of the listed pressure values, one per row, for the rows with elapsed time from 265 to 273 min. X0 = 62.8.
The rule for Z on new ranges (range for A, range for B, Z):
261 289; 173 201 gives 15.7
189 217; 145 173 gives 20.0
